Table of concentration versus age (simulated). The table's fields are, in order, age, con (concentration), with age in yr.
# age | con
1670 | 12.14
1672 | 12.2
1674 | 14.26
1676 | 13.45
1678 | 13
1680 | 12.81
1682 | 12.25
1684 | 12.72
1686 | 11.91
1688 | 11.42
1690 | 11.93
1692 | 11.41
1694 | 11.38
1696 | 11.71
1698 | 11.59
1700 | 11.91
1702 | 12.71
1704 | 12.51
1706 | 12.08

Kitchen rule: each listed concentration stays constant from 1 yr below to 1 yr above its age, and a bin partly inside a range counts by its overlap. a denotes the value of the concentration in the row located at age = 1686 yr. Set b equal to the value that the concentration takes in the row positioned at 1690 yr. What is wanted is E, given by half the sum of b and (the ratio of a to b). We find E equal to 6.46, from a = 11.91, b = 11.93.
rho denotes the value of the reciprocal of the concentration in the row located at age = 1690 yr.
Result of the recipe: 0.0838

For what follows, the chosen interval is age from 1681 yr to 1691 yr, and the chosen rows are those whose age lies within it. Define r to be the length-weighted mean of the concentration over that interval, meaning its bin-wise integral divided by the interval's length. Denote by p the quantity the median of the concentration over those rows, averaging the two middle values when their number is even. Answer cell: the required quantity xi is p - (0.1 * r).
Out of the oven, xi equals 10.7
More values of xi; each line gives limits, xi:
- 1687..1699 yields 10.3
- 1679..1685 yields 11.5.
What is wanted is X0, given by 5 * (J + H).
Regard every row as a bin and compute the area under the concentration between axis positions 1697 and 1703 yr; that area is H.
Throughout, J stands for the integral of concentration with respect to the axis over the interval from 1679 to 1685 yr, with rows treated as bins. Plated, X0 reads 740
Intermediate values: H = 72.4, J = 76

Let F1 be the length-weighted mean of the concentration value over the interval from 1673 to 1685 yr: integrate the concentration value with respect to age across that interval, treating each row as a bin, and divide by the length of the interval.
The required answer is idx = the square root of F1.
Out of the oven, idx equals 3.62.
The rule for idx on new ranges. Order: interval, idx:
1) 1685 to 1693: 3.42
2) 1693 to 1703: 3.44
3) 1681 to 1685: 3.53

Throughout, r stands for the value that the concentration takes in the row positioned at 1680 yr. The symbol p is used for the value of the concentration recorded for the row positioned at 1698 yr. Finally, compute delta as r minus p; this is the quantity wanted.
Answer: 1.2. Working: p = 11.59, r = 12.81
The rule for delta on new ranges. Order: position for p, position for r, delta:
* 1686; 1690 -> 0.0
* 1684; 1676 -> 0.7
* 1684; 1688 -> -1.3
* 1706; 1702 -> 0.6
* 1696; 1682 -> 0.5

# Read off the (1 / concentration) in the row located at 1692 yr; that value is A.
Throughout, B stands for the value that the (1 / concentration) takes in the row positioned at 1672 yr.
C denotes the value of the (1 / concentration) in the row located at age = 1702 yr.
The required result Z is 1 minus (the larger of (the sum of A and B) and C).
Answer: 0.830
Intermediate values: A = 0.088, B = 0.082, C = 0.079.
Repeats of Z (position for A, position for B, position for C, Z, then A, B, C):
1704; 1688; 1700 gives 0.832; 0.080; 0.088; 0.084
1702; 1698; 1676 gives 0.835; 0.079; 0.086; 0.074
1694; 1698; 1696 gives 0.826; 0.088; 0.086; 0.085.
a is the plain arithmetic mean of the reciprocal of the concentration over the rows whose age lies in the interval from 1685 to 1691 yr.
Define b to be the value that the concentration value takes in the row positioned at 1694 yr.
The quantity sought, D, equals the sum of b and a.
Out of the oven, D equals 11.5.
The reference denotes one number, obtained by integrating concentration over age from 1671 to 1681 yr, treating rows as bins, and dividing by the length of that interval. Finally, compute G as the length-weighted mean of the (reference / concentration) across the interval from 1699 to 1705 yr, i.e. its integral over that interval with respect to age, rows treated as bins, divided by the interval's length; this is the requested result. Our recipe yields 1.06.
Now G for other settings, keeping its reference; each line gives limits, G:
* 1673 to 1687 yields 1.02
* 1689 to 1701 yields 1.13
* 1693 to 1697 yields 1.14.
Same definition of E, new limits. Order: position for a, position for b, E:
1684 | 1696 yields 6.40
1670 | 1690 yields 6.47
